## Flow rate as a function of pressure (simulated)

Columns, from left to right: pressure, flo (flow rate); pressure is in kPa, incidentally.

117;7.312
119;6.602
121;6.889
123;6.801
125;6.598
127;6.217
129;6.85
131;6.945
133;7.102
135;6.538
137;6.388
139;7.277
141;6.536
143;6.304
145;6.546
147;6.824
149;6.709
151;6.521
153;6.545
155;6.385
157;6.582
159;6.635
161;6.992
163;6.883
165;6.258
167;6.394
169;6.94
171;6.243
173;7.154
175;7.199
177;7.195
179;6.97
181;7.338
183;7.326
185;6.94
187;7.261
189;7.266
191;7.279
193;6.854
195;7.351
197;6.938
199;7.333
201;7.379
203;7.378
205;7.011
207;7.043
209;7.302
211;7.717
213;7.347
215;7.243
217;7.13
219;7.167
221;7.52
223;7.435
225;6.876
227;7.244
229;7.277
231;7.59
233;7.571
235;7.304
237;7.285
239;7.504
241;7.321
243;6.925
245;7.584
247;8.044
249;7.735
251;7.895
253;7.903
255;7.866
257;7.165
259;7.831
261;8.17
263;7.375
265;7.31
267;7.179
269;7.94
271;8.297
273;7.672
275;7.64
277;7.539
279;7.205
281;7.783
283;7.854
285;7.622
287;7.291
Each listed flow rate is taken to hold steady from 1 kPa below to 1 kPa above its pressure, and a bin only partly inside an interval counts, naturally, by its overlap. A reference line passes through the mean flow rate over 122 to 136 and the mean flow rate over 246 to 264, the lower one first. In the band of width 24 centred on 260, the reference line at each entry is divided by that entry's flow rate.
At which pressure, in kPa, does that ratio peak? 267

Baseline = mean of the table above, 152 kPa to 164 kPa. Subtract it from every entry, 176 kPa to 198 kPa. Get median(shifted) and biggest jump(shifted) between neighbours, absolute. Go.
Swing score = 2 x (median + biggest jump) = 2.2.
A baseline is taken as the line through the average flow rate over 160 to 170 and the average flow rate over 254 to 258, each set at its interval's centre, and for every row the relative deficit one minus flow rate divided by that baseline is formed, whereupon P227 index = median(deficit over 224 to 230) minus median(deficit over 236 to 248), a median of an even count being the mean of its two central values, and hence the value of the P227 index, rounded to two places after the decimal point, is 0.01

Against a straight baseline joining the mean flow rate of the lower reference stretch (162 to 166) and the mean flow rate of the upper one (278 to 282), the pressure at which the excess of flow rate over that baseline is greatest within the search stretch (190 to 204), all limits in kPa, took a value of 195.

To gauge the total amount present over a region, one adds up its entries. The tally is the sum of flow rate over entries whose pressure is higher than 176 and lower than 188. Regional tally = 43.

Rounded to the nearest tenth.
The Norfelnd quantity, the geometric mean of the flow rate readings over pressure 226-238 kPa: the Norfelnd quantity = 7.4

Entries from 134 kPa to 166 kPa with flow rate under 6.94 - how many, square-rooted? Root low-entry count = 3.7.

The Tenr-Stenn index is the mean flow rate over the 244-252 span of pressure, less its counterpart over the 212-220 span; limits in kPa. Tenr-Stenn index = 0.59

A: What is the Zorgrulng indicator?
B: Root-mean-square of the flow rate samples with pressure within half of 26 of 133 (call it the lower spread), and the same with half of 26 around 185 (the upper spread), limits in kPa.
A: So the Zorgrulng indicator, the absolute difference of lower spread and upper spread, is 0.46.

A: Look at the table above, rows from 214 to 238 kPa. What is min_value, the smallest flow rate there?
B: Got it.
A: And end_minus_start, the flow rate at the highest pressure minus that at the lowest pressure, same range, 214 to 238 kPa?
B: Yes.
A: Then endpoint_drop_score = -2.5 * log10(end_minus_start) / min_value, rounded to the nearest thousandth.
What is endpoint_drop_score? 0.501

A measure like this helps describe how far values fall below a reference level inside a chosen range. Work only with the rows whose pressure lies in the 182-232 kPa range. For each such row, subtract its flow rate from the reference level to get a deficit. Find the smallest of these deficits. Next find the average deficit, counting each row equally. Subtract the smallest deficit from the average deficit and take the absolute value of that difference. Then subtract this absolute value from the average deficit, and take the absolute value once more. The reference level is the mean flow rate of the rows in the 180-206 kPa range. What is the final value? 0.51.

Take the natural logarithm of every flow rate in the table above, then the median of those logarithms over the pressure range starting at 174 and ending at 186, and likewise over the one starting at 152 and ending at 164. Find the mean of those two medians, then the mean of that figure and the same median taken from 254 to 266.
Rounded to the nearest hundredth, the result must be 1.98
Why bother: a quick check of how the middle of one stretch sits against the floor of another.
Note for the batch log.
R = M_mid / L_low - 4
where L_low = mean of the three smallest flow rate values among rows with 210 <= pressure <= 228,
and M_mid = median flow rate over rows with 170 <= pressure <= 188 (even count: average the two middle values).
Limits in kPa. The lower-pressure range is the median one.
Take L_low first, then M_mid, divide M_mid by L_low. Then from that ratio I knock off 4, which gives -2.98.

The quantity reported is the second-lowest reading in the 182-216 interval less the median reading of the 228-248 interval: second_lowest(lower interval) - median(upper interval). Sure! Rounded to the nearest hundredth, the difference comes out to -0.47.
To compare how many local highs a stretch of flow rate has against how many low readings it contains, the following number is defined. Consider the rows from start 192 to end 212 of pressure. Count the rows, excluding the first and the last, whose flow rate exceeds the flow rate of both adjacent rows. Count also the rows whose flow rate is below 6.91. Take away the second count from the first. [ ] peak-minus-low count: 1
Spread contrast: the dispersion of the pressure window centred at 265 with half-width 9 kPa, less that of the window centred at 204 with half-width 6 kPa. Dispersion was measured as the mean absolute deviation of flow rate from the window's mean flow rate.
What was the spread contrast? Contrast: 0.22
